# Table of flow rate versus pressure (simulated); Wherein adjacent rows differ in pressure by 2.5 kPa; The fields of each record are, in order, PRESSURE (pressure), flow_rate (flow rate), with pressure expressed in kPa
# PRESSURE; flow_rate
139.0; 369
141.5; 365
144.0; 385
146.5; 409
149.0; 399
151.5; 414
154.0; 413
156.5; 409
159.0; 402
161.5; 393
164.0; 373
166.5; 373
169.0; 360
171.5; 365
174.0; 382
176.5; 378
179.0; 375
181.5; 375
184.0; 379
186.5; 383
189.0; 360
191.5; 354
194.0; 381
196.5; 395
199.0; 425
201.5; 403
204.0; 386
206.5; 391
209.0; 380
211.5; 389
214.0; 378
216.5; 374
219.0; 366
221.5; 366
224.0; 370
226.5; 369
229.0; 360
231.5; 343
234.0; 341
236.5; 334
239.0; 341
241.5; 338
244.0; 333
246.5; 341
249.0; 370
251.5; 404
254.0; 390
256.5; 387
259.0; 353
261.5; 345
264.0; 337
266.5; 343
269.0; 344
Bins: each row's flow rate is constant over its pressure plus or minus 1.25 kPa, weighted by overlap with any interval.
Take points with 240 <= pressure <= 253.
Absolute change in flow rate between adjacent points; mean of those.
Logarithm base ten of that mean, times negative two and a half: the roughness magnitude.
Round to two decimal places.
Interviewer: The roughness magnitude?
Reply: -3.20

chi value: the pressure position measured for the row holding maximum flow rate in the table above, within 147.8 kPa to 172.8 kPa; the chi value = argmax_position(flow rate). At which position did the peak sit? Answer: 151.5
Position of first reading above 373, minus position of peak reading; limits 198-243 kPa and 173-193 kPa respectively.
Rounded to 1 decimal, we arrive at 12.5 kPa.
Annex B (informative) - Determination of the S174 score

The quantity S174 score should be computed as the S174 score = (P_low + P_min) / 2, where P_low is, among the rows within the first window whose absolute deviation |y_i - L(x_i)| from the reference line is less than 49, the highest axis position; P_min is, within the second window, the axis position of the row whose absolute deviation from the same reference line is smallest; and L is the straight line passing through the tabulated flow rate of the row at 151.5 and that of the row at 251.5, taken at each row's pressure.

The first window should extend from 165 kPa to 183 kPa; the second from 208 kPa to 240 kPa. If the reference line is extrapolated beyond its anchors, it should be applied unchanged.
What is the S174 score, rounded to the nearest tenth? 196.5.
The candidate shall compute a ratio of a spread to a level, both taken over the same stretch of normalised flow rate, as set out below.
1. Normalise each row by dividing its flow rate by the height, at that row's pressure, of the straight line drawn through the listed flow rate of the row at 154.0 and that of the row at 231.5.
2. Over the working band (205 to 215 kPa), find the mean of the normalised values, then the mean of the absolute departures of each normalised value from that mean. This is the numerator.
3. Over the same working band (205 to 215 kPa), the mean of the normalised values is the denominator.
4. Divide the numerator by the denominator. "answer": 0.011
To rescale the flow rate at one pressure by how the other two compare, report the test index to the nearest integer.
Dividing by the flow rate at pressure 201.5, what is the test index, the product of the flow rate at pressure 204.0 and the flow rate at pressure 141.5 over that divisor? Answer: 350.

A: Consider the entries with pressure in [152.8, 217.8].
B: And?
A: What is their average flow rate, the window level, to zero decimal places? 384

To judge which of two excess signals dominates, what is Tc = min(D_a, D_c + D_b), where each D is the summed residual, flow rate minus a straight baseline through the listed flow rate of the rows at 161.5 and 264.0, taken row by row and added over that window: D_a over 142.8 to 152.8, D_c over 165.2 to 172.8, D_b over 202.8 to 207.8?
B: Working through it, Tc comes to -30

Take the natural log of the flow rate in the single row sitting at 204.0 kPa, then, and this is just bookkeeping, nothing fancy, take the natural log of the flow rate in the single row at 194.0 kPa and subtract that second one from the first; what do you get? 0.01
